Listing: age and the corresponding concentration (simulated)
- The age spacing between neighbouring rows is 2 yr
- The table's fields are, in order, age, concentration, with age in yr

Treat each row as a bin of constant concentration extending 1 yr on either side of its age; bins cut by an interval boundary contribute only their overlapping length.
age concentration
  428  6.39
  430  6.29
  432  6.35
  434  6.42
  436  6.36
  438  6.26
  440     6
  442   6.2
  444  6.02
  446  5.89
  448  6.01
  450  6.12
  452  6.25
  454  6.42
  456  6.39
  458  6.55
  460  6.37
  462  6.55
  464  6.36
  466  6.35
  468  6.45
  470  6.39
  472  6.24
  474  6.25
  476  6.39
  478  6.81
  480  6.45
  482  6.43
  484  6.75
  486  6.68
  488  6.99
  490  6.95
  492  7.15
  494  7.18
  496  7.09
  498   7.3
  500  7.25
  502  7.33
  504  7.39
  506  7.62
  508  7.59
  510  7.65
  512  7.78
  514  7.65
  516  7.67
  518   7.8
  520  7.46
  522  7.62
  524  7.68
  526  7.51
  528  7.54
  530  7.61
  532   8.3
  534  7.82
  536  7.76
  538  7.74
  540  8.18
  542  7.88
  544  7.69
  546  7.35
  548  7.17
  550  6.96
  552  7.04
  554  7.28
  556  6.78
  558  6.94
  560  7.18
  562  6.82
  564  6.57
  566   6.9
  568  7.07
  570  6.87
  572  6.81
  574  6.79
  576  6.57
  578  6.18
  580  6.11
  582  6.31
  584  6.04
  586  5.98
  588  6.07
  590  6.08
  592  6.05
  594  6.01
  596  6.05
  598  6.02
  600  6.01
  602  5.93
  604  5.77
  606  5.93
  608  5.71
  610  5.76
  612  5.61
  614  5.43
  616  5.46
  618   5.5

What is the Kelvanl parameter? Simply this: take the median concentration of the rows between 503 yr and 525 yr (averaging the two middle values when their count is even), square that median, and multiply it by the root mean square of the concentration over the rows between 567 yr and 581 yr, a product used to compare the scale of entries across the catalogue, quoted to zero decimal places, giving 388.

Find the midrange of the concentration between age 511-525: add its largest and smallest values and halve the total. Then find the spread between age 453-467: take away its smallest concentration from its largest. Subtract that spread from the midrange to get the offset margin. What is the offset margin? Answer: 7.4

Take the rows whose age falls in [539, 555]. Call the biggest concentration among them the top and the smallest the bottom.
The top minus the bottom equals 1.2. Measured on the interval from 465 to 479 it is 0.6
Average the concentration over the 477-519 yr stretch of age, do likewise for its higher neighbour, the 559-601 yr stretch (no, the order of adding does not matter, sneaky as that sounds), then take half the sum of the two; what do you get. 6.81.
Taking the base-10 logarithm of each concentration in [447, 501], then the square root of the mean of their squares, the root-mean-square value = 0.82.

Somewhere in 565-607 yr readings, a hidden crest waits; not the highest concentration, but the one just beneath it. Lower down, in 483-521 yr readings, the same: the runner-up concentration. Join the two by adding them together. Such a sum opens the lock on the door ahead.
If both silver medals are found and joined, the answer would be 14.7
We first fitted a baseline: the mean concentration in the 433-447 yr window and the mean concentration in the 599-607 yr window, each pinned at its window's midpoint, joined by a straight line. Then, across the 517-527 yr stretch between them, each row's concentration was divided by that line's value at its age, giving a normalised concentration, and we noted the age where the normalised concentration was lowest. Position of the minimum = 520 yr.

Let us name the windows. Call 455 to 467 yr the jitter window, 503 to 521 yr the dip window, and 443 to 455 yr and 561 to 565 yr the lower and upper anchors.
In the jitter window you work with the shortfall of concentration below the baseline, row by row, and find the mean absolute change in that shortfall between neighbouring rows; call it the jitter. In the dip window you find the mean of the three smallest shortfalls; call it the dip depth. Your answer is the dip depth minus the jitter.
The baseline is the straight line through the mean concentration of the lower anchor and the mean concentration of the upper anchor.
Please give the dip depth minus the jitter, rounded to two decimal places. -1.45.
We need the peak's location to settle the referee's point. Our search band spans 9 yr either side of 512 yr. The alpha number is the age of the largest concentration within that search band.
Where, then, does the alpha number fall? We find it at 518 yr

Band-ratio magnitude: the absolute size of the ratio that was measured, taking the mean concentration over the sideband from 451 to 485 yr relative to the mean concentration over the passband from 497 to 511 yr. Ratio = 0.86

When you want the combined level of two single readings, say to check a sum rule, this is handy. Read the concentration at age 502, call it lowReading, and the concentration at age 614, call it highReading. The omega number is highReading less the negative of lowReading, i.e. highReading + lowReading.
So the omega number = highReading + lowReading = 12.8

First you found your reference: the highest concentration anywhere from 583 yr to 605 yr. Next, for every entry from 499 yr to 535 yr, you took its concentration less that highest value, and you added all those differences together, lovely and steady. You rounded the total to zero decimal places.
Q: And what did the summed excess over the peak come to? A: 28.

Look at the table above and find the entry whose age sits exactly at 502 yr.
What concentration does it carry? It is 7.33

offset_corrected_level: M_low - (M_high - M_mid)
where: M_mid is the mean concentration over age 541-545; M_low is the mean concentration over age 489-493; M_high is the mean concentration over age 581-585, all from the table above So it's 8.7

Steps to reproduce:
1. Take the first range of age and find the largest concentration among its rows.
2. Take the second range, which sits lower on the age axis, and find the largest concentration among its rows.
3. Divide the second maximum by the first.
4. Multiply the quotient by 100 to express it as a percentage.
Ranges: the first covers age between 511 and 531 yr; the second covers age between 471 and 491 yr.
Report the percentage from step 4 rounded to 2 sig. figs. 90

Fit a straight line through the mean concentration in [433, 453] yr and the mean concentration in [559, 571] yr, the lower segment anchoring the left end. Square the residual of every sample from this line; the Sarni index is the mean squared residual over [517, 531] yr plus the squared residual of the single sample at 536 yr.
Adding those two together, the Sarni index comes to 2.0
